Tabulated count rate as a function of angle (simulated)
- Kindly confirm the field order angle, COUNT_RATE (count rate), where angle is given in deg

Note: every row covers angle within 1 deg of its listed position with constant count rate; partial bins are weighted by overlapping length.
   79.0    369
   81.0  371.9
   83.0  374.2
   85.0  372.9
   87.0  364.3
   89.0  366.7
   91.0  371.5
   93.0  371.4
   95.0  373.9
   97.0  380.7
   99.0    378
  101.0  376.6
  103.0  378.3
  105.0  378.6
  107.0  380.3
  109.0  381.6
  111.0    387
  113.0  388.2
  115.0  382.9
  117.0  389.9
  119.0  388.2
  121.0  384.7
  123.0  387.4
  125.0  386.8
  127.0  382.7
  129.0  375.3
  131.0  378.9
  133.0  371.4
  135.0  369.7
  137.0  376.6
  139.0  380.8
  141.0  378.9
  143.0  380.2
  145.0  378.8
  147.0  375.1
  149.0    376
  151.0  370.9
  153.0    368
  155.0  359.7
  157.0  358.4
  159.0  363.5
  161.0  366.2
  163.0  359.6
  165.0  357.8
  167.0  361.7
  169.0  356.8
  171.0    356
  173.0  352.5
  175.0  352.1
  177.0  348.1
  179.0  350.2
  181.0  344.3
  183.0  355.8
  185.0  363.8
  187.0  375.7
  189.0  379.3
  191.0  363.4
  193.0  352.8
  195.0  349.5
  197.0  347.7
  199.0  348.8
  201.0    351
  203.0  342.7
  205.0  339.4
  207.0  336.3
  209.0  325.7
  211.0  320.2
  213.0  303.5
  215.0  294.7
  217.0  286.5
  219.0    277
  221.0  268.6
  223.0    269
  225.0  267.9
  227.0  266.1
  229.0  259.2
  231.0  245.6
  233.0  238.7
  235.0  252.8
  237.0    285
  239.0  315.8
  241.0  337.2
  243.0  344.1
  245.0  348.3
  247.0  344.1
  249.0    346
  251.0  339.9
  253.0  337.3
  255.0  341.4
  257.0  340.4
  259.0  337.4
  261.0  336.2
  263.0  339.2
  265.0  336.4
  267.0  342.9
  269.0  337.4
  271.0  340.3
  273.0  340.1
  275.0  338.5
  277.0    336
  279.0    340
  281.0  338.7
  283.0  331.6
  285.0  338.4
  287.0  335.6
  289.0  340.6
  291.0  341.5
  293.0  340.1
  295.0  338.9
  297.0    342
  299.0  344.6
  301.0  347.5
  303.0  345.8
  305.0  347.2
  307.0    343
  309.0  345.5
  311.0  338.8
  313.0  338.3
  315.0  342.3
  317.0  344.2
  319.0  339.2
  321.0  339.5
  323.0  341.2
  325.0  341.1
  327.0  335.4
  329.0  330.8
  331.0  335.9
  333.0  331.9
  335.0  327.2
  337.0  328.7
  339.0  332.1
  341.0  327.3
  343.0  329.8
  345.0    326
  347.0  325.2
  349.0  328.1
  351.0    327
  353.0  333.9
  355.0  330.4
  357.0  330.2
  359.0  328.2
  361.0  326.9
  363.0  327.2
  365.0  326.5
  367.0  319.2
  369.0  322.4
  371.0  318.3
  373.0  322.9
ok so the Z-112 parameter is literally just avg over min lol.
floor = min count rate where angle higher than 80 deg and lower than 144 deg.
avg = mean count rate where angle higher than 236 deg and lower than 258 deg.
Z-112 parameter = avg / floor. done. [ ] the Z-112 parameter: 0.92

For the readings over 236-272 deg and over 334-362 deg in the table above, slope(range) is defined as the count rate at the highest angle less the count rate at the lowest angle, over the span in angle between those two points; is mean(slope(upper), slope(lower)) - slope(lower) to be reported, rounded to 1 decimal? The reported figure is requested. -0.8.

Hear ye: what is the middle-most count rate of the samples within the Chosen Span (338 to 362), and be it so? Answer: 328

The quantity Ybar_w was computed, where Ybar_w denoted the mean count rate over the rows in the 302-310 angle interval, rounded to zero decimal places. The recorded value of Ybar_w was 345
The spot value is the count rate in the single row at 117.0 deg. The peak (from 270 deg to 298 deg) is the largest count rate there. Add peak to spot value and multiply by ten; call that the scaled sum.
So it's 7319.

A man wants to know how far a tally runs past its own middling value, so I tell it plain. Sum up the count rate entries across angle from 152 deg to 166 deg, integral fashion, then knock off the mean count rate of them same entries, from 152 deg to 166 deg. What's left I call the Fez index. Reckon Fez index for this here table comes 4705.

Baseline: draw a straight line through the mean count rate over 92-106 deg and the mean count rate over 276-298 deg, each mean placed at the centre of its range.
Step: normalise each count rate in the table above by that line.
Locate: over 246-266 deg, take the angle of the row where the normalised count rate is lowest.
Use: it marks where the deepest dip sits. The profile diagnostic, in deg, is 253.0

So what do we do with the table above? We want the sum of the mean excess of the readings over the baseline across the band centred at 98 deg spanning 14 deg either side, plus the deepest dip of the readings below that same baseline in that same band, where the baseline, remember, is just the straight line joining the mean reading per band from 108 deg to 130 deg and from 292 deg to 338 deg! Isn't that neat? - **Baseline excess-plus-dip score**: 14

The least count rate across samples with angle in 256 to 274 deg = 336.2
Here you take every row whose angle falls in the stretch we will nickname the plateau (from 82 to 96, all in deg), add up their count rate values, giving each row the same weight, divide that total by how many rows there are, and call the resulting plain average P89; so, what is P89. 371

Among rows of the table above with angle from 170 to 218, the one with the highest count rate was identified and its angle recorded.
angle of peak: 189.0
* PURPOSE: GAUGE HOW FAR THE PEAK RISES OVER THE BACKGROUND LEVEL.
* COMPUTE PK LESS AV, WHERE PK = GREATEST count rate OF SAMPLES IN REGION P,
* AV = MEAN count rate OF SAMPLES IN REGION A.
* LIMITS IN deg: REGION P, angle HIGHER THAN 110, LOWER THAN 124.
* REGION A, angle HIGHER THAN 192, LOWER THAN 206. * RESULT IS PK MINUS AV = 42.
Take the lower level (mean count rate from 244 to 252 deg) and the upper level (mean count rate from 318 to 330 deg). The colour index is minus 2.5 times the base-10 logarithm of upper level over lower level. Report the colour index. 0.02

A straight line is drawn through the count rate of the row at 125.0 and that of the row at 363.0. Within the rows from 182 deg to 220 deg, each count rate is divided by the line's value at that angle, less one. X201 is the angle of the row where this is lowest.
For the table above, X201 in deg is 219.0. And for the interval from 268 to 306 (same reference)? 283.0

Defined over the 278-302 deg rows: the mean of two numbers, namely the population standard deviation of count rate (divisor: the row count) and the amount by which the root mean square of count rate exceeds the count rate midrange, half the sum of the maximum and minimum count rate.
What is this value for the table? 2.1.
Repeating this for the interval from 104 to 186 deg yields 8.4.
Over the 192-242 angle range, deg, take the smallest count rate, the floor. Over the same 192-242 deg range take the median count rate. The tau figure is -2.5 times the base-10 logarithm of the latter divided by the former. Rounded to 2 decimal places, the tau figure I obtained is -0.26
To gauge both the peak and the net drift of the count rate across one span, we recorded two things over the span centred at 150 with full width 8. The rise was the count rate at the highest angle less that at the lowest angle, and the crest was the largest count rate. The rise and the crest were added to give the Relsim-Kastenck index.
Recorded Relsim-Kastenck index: 369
